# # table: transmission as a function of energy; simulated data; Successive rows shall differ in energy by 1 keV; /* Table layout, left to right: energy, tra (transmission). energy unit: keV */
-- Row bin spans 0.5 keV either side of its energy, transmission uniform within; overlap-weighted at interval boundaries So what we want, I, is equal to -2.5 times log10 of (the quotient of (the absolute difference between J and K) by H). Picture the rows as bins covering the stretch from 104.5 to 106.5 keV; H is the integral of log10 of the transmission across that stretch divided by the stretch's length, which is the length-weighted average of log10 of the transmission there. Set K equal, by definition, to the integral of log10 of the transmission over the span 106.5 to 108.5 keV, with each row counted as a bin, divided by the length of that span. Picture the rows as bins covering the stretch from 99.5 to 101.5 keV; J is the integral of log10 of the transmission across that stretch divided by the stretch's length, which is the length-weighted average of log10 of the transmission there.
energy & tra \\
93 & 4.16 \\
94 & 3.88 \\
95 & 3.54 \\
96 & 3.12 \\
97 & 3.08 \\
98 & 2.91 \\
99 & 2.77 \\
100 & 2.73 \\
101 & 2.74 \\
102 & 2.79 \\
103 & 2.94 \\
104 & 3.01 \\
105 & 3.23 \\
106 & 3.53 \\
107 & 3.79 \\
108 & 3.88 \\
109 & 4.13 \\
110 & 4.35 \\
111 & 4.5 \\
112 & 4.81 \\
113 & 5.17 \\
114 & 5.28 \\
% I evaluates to 1.39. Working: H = 0.528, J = 0.44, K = 0.58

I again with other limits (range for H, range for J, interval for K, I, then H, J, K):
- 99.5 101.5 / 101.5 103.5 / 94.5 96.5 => 2.08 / 0.437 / 0.46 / 0.52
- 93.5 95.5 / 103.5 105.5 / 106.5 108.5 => 2.00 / 0.569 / 0.49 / 0.58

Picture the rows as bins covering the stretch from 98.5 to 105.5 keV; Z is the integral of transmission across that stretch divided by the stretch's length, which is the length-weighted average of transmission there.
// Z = 2.9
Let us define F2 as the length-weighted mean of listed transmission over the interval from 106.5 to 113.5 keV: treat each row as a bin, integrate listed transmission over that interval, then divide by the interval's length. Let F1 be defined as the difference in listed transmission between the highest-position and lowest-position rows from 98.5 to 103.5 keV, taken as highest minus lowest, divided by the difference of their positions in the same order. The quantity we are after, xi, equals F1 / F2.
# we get 0.010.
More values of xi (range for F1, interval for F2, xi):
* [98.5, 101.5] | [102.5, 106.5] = -0.005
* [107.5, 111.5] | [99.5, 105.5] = 0.071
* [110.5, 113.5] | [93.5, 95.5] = 0.090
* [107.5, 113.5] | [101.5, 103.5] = 0.090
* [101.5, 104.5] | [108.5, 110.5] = 0.026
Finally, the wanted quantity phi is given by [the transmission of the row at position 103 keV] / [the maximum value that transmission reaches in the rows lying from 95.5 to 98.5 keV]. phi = 0.9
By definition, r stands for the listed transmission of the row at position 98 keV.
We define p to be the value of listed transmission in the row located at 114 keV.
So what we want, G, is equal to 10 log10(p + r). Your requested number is 9.1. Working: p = 5.28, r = 2.91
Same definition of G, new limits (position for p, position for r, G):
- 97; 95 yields 8.2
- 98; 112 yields 8.9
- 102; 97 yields 7.7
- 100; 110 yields 8.5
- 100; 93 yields 8.4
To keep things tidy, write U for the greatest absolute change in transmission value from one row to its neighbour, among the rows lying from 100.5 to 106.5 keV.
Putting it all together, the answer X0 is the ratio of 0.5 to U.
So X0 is 1.7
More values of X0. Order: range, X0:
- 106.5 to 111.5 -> 2.0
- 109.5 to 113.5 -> 1.4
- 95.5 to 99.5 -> 2.9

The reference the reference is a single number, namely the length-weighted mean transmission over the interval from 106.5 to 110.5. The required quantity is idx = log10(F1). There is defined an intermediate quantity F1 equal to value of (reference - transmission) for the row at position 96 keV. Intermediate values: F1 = 0.92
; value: 0.0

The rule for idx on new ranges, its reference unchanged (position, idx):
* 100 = 0.1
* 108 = -0.8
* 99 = 0.1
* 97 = 0.0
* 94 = -0.8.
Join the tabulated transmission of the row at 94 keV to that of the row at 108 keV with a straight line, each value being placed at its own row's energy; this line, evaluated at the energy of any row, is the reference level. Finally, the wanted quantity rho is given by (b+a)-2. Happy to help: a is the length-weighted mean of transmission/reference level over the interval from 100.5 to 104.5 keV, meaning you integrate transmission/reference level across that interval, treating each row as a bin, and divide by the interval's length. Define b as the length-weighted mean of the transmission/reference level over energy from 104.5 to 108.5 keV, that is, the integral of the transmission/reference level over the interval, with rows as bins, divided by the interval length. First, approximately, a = 0.74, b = 0.9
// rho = -0.33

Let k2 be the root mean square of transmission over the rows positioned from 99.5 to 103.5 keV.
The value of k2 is 2.8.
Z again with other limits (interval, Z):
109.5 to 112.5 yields 4.6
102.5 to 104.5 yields 3.0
